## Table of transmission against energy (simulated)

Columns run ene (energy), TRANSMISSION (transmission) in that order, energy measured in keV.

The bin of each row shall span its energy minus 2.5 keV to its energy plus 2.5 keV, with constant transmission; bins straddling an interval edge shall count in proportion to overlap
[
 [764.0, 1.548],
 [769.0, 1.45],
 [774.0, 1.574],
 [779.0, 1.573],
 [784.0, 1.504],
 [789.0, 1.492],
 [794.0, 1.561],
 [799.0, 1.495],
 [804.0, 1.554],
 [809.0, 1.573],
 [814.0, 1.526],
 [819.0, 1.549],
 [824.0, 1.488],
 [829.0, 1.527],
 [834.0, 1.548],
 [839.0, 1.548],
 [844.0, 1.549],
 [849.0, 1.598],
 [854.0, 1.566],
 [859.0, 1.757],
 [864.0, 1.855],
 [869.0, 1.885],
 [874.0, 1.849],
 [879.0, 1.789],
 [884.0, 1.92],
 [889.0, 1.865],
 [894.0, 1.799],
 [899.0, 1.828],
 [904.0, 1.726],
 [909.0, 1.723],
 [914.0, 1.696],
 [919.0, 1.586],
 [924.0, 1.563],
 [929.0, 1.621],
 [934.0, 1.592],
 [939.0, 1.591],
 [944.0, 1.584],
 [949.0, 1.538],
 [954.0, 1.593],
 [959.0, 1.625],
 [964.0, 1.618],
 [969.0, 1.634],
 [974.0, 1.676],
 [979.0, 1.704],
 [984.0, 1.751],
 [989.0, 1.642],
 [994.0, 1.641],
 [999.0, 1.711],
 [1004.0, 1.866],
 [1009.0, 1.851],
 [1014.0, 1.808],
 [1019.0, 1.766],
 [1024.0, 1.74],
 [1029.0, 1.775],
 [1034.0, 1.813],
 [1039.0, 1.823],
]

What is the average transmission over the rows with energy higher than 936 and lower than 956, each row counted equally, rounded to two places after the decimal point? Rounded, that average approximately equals 1.58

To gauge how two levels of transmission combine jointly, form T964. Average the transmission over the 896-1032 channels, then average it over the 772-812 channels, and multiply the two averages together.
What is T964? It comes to 2.59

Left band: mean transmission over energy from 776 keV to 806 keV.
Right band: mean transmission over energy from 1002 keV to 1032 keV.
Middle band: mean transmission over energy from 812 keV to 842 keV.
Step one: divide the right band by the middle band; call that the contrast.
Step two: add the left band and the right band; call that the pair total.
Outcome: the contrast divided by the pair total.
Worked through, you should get 0.35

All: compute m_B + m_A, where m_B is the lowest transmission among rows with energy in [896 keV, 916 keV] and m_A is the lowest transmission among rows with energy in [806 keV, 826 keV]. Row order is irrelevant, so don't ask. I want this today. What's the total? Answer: 3.18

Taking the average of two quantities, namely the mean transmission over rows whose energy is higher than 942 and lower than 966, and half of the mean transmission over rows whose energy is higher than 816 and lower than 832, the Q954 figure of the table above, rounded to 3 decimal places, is 1.176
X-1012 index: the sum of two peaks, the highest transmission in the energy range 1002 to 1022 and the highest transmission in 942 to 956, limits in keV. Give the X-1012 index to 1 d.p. 3.5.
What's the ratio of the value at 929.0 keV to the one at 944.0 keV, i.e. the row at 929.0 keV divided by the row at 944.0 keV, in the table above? 1.02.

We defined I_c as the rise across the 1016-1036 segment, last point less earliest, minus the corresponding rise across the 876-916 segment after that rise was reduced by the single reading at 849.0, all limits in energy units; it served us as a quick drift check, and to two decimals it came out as 1.74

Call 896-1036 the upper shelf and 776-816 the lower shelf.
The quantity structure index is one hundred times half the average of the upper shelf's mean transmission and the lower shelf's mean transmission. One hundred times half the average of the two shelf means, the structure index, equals 80.6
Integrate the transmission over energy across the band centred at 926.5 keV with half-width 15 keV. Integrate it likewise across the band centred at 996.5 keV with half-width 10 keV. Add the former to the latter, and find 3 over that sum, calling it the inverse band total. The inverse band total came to 0.0363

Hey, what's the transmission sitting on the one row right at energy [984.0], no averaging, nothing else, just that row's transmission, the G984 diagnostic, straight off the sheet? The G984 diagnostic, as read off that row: 1.751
